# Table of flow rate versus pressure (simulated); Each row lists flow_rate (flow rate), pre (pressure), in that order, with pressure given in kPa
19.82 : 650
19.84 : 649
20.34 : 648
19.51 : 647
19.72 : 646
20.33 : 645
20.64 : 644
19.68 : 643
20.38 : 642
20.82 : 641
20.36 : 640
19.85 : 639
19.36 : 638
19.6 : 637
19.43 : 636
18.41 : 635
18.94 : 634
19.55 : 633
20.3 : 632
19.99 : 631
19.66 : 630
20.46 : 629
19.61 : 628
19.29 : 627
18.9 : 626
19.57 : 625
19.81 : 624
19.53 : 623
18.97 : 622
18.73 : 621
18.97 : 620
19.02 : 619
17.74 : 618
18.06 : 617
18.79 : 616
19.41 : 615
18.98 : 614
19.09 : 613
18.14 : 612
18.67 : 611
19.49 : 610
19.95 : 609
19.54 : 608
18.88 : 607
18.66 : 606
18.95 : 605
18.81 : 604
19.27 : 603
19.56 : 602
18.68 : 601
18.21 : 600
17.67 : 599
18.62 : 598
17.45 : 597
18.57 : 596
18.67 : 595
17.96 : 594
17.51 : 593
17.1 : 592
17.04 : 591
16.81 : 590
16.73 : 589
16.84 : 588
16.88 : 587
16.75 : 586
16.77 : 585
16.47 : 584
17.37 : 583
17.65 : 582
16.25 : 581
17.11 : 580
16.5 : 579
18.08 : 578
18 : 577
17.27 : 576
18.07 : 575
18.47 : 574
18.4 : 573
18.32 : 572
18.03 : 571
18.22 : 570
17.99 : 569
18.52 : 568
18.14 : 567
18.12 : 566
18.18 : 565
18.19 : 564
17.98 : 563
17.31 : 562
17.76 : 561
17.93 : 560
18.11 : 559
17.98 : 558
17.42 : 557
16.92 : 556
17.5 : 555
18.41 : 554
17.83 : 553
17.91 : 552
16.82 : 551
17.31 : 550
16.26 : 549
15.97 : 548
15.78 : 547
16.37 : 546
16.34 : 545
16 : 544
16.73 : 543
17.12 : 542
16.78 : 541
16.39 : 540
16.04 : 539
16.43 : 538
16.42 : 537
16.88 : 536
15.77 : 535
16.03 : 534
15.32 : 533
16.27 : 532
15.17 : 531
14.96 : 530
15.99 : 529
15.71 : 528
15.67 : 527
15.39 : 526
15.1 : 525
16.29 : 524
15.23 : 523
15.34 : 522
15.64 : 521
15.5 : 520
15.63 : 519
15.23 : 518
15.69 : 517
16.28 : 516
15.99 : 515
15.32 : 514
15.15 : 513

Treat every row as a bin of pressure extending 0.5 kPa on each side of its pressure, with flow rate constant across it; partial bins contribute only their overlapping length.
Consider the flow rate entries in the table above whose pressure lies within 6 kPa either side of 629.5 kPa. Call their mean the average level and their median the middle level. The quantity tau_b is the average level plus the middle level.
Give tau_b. 39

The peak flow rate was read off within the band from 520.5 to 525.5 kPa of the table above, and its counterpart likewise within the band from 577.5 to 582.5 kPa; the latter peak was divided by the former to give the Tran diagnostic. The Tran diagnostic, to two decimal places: 1.11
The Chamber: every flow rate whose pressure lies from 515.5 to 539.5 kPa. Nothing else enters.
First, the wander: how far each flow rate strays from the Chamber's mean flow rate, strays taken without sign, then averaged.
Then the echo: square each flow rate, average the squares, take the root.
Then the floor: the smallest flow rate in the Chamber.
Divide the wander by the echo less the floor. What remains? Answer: 0.51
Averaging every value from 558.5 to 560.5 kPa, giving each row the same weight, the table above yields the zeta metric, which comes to 18.0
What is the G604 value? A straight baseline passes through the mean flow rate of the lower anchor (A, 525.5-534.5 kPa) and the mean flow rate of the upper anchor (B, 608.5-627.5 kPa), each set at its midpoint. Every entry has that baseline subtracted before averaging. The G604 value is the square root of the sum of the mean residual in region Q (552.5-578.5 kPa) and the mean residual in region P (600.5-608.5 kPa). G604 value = 1.24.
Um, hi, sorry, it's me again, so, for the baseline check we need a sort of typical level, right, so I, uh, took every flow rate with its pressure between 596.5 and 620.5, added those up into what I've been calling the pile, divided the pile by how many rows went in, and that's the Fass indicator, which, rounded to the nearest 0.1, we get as 18.8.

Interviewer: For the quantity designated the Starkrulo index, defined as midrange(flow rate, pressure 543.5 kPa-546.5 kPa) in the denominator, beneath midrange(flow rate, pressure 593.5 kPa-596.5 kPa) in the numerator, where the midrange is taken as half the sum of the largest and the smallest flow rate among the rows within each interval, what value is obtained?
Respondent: 1.13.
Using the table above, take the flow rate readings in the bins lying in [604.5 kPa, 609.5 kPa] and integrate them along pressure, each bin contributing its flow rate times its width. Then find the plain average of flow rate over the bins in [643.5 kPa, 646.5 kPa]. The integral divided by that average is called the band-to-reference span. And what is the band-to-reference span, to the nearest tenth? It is 4.7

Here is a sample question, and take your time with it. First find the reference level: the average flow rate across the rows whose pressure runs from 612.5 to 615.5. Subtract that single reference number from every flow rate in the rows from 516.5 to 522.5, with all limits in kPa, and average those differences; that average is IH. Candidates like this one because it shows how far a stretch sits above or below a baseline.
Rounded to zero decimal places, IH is -4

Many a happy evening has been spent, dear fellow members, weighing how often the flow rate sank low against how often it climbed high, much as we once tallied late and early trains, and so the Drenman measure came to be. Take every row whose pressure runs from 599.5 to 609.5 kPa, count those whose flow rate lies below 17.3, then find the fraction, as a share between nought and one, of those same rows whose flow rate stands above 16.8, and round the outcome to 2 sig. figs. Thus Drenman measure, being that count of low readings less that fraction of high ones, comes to -1.0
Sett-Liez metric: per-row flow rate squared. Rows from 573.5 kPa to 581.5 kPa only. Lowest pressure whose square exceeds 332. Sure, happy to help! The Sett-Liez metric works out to 574 kPa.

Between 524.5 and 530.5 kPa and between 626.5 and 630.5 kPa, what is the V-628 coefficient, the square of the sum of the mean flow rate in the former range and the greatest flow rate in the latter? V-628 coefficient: 1291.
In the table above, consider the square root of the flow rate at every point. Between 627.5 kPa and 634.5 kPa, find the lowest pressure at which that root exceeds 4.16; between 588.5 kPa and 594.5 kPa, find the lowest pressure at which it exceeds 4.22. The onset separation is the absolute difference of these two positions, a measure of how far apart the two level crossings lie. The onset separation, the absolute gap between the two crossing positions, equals 34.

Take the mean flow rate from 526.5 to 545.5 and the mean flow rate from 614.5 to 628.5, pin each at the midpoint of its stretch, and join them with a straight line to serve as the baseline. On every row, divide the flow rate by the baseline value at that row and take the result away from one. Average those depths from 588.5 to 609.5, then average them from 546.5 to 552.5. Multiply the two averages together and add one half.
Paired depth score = 0.500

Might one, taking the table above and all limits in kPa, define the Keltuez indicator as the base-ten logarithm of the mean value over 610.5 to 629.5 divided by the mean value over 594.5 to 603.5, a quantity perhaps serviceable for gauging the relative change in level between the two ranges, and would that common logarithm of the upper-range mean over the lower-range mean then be 0.012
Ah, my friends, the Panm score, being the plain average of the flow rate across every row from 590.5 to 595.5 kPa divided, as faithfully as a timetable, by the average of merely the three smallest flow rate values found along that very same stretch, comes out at 1.03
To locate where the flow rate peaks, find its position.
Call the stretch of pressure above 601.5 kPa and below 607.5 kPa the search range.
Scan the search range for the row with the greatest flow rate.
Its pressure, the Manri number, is 602 kPa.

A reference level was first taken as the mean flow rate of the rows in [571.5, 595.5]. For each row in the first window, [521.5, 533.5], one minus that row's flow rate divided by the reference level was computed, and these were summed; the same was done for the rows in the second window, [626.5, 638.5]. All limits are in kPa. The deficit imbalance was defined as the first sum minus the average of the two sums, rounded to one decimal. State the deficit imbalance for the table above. 1.4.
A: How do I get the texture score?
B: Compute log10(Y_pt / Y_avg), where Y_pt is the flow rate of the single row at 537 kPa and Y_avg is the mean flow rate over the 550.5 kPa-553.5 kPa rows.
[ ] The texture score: -0.028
